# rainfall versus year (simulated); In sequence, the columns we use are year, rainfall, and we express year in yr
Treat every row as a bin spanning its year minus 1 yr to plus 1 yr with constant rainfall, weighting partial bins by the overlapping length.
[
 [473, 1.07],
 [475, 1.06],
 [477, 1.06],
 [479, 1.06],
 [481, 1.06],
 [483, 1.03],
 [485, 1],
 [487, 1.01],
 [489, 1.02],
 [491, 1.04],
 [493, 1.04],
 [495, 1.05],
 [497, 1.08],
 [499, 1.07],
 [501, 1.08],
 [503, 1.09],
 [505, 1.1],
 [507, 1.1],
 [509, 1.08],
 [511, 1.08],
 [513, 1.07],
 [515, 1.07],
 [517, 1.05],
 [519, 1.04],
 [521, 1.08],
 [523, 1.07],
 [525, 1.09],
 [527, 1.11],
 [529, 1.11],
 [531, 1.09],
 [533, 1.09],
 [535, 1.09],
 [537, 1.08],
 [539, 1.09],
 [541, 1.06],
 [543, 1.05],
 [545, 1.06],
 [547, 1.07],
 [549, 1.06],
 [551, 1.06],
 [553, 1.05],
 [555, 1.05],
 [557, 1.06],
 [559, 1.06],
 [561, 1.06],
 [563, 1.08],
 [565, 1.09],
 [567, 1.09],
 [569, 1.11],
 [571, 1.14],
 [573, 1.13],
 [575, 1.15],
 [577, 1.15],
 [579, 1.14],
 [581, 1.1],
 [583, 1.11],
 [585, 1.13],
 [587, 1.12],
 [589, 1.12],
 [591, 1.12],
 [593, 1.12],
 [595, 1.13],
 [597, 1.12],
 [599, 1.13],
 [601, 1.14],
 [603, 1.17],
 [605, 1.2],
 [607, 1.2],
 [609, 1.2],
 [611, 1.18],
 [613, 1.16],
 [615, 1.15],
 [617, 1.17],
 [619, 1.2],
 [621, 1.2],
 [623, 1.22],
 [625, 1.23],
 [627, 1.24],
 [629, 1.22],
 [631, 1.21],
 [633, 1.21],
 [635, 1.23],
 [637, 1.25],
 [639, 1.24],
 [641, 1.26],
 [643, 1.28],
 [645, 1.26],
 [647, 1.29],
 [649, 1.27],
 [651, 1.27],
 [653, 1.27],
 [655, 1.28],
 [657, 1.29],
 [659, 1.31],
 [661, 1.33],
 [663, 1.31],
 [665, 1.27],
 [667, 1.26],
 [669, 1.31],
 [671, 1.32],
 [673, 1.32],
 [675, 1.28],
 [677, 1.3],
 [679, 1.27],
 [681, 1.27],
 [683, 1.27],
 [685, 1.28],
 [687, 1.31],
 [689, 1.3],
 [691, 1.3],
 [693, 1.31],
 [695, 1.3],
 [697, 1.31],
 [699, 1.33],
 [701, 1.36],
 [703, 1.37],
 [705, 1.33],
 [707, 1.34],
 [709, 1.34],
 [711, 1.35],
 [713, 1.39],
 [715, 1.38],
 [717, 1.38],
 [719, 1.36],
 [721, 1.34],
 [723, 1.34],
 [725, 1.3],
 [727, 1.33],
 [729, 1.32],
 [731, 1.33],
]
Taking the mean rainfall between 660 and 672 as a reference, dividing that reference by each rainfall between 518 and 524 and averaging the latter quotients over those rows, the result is 1.22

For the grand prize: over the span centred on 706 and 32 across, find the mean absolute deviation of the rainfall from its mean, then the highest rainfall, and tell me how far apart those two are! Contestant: 1.37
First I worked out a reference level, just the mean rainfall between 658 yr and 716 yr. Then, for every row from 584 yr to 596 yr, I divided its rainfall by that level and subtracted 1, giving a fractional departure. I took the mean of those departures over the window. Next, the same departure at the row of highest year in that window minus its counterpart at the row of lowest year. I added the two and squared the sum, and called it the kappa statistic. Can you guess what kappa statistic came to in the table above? 0.021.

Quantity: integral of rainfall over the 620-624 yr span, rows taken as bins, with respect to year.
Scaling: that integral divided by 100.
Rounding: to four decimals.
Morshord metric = 0.0484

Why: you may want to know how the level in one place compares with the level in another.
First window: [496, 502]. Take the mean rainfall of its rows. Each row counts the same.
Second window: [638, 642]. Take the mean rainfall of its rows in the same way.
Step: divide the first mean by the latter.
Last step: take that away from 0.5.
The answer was -0.36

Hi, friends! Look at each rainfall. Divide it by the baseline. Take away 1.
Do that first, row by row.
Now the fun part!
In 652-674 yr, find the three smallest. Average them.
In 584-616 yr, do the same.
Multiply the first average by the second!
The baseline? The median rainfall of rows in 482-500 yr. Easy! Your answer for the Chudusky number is 0.0168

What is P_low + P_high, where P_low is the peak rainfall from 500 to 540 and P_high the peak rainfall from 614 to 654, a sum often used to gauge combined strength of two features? 2.40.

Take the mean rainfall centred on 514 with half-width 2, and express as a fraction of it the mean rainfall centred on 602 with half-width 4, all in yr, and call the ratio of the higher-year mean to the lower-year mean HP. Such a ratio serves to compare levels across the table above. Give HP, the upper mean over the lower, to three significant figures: 1.08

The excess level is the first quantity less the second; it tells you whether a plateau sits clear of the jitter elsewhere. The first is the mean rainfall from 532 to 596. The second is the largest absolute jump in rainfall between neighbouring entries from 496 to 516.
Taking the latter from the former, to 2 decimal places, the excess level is 1.07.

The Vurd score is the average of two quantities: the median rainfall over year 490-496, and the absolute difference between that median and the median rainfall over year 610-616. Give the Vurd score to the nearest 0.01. 0.58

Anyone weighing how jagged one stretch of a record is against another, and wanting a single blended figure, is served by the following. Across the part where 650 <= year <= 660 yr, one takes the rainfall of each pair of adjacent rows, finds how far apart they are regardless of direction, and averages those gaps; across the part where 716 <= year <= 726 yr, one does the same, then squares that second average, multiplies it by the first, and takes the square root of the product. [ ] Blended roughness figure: 0.0020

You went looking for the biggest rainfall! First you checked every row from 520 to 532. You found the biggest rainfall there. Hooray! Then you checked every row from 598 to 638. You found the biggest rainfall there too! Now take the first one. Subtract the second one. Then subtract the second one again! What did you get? -1.39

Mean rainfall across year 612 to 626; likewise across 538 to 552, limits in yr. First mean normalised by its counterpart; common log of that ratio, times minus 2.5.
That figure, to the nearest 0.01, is -0.12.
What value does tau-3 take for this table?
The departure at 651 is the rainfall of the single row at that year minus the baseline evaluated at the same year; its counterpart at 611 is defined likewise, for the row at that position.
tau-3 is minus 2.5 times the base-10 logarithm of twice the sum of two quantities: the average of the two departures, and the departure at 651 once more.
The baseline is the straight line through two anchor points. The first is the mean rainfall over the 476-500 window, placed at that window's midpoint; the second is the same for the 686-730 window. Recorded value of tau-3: 6.4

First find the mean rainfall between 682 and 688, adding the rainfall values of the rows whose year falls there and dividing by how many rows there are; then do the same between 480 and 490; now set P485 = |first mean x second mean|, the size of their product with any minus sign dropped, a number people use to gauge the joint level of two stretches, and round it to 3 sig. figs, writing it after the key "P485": 1.32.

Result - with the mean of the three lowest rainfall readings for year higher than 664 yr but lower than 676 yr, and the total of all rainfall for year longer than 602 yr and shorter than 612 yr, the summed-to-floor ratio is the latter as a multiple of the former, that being 4.7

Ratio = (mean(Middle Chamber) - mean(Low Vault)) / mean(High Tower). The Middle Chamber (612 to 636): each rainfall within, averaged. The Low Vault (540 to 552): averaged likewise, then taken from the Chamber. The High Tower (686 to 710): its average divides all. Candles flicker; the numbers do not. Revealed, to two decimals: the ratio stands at 0.11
